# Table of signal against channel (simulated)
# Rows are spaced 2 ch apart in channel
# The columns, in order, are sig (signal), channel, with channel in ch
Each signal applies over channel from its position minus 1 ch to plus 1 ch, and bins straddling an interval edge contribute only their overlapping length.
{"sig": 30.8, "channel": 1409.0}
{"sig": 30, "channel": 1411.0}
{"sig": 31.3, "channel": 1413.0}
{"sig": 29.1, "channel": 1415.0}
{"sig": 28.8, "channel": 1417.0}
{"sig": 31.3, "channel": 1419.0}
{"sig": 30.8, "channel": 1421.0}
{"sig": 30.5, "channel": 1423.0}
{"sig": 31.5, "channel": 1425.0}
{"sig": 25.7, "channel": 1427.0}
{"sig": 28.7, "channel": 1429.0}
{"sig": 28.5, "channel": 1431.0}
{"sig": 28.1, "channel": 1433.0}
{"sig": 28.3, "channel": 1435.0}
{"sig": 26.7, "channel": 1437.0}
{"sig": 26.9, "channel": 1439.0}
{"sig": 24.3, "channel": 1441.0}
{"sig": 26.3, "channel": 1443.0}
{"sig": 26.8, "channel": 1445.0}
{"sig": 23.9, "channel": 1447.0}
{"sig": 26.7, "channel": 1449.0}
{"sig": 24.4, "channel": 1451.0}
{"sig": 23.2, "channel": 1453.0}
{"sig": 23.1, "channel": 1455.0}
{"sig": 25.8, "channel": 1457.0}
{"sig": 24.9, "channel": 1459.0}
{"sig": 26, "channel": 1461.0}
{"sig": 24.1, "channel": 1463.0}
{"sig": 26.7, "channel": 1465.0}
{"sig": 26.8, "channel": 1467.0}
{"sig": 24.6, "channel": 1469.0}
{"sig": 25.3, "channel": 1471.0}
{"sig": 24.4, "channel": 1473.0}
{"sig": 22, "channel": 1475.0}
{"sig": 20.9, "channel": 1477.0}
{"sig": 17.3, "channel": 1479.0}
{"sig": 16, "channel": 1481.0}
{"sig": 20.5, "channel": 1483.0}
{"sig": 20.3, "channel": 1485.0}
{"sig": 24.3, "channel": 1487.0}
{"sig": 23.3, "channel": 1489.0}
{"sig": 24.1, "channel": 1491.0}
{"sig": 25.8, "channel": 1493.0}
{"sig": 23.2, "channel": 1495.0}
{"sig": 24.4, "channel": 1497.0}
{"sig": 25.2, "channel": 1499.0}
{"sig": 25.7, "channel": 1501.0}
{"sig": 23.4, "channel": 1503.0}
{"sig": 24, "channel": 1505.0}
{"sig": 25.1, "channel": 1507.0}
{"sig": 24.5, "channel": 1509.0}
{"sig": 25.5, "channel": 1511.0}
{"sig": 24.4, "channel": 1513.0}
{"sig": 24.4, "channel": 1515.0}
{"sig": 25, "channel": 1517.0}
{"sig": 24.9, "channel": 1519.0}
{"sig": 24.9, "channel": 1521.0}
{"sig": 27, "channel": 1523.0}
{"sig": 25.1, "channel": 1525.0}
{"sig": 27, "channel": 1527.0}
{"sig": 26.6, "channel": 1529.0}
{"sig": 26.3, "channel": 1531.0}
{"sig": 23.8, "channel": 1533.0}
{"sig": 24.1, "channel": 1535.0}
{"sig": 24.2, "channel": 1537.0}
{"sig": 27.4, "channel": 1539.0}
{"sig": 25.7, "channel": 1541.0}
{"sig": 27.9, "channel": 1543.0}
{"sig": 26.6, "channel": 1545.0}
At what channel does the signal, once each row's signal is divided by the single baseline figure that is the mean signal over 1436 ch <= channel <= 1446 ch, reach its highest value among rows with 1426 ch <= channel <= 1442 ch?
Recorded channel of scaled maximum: 1429.0 ch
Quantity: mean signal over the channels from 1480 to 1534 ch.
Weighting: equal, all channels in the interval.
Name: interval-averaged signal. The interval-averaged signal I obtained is 24.2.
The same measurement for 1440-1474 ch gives 25.1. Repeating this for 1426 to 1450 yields 26.7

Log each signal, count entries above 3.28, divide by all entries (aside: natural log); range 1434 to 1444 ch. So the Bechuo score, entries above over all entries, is 0.60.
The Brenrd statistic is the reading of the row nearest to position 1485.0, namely 20.3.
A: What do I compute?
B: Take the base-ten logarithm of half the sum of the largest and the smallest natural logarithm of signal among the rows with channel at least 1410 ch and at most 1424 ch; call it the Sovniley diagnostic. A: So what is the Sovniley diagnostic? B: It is 0.53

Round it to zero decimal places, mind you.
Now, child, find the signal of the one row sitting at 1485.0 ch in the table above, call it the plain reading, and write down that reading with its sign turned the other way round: -20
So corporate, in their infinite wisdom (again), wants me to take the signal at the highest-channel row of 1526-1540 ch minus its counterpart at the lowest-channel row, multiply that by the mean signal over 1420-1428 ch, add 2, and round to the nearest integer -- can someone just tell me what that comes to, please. 14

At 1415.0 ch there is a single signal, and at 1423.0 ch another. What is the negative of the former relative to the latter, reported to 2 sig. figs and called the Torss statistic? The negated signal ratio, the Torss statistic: -0.95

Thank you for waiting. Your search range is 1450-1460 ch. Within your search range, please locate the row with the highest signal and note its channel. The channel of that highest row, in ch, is 1457.0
